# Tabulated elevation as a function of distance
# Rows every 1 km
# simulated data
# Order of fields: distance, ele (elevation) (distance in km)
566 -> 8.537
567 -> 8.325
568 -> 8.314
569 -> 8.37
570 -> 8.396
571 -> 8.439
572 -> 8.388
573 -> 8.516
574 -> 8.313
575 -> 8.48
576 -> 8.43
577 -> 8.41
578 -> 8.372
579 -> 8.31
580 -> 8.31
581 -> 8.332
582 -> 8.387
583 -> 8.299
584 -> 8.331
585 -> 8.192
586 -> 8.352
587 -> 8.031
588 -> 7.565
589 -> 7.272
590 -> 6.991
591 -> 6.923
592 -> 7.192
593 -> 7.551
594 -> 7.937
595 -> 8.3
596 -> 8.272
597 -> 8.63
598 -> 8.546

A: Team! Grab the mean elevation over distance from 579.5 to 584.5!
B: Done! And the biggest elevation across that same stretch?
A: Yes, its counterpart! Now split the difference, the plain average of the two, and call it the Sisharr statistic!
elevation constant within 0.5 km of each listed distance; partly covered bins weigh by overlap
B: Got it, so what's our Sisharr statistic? 8.36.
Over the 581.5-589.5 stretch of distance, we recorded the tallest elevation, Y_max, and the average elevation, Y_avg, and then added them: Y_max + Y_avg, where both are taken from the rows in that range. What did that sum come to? 16.4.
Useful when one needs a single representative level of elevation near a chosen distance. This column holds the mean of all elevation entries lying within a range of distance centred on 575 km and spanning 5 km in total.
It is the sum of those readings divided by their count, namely 8.43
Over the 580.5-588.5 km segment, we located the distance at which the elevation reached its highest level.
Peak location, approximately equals 582 km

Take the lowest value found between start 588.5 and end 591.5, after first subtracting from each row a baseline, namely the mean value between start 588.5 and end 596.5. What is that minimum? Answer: -0.6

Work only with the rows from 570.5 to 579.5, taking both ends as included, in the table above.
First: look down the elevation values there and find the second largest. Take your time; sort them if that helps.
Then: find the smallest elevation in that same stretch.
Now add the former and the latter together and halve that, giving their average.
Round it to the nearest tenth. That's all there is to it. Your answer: 8.4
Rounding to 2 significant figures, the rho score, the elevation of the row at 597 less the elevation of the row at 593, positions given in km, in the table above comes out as 1.1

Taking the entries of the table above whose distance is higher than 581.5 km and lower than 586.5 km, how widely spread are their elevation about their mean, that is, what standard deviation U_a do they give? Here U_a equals 0.07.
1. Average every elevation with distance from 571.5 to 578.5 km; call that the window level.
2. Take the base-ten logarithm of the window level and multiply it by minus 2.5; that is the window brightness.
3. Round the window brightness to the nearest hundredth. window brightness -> -2.31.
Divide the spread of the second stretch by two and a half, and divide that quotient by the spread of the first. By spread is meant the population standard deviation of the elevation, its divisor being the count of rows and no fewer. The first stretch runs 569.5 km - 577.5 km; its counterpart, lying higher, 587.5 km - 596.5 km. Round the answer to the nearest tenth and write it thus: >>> 3.4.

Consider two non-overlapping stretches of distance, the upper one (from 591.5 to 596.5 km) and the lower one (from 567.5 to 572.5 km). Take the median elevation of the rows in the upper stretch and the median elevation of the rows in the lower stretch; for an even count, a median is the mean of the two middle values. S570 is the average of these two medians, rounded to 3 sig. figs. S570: 8.16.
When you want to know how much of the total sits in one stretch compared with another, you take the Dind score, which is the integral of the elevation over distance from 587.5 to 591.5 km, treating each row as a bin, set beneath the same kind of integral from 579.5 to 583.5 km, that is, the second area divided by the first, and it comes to 1.2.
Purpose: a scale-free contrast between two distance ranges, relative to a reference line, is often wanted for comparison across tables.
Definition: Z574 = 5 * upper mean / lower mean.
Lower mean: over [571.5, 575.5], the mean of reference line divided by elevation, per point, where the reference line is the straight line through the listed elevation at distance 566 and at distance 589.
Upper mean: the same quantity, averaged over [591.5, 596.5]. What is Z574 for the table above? 4.64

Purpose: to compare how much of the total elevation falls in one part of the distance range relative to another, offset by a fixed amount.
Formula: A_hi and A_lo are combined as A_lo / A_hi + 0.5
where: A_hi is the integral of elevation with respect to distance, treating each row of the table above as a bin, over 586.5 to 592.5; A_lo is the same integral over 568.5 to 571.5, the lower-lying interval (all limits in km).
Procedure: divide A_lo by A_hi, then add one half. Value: 1.07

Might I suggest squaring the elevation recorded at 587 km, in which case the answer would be 64.5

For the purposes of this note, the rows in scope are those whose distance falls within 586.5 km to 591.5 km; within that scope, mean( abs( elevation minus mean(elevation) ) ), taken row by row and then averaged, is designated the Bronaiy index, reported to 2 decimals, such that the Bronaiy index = 0.35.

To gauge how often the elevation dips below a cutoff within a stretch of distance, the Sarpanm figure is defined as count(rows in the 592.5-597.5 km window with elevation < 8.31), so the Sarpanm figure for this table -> 4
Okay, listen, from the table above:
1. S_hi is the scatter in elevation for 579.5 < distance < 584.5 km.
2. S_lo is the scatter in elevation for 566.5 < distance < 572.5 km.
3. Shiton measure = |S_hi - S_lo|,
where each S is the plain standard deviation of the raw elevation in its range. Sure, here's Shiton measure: 0.01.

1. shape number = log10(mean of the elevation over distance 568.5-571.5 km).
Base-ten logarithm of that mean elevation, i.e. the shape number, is 0.924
